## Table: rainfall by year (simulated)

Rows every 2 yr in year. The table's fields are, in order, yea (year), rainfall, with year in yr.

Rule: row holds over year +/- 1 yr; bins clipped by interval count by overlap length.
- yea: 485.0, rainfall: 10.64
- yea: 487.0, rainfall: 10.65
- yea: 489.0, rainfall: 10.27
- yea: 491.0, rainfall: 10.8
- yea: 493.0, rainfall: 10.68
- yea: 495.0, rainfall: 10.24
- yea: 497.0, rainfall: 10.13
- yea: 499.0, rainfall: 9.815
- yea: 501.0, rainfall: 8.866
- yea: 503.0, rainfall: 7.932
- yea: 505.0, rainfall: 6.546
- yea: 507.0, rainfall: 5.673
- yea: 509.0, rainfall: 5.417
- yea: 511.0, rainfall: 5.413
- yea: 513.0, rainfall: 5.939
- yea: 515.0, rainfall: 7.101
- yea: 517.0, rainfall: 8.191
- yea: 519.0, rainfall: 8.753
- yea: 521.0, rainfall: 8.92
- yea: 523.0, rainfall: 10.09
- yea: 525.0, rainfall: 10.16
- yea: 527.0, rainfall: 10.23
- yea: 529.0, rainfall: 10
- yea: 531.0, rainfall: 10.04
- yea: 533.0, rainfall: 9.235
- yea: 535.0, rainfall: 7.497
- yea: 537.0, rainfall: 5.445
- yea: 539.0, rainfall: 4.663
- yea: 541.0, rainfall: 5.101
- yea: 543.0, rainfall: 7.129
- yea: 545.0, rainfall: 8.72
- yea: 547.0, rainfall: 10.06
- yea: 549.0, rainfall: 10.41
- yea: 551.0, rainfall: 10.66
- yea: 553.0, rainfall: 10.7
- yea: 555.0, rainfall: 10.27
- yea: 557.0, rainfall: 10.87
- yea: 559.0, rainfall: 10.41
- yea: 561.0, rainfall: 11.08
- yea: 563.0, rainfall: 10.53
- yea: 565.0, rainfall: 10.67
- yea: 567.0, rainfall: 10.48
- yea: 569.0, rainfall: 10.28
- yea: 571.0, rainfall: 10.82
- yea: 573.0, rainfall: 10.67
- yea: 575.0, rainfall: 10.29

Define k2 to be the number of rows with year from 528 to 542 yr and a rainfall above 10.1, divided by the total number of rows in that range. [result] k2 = 0.00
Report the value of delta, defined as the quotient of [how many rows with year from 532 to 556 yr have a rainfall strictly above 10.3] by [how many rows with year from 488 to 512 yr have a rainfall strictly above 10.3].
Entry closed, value 1.5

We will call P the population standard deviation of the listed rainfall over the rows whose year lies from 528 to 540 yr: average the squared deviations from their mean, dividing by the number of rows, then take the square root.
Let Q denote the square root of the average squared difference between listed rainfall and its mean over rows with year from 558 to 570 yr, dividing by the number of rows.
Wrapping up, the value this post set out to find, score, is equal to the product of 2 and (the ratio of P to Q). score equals 16.8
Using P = 2.14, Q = 0.3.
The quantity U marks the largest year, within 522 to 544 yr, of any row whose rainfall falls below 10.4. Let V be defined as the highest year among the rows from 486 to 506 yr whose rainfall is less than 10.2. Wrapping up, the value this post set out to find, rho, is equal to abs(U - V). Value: 38 yr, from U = 543.0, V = 505.0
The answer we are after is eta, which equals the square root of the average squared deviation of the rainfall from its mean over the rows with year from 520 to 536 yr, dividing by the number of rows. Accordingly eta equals 0.89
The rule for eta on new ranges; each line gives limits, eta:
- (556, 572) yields 0.25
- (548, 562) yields 0.27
